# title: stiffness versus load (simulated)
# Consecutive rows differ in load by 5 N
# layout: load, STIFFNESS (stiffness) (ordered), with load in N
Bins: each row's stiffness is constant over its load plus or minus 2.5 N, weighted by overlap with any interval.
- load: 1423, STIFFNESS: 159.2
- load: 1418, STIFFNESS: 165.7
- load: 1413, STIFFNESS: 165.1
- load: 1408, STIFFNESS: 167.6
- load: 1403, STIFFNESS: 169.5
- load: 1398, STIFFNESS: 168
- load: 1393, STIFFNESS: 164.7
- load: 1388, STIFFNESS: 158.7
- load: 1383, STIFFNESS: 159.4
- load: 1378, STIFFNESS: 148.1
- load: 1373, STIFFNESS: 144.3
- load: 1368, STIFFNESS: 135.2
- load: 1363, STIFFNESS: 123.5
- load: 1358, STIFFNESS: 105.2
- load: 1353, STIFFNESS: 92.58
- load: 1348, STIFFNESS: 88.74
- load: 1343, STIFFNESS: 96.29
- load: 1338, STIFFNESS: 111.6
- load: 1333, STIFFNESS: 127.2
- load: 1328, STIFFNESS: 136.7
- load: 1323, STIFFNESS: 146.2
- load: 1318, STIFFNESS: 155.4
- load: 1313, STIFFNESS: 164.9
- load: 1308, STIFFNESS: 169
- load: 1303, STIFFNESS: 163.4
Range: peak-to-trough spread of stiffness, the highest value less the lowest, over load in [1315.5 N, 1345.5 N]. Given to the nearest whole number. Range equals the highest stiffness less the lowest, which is 59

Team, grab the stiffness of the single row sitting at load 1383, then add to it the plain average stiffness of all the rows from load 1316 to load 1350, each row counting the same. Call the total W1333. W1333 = 283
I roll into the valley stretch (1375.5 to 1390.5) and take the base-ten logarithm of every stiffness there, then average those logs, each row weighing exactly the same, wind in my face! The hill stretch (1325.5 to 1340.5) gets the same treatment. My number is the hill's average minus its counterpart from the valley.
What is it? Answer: -0.10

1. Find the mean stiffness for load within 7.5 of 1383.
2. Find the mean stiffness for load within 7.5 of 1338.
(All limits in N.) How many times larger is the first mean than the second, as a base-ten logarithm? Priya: 0.14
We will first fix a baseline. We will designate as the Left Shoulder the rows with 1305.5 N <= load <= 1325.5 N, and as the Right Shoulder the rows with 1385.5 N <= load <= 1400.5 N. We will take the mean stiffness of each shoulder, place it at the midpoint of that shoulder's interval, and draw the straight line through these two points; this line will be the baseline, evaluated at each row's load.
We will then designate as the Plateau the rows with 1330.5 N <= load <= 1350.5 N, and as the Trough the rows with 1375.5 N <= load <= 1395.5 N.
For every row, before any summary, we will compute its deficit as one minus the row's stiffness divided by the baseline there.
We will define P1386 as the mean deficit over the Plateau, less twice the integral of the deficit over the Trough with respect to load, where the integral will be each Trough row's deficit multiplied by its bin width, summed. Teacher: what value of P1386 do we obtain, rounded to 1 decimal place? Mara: -1.0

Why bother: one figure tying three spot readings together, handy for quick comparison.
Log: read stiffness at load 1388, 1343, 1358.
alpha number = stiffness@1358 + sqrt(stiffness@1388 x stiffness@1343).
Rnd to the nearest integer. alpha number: 229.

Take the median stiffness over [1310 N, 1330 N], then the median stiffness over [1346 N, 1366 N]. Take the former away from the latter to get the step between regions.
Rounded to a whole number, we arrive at -52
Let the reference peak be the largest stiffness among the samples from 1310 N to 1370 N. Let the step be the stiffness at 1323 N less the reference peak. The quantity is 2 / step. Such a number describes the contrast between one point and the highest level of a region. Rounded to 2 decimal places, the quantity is -0.11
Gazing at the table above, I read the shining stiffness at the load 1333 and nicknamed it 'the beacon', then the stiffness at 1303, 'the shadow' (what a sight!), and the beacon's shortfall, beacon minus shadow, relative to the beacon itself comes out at -0.28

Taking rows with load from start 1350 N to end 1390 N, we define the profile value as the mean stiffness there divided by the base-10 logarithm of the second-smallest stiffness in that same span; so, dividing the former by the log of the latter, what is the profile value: 66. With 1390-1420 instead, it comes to 75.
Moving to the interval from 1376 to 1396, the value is 72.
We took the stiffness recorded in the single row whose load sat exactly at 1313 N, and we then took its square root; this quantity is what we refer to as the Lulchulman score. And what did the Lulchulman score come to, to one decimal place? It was 12.8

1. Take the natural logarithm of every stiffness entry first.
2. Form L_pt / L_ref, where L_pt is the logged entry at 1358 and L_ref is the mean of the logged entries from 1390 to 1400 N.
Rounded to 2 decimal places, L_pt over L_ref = 0.91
